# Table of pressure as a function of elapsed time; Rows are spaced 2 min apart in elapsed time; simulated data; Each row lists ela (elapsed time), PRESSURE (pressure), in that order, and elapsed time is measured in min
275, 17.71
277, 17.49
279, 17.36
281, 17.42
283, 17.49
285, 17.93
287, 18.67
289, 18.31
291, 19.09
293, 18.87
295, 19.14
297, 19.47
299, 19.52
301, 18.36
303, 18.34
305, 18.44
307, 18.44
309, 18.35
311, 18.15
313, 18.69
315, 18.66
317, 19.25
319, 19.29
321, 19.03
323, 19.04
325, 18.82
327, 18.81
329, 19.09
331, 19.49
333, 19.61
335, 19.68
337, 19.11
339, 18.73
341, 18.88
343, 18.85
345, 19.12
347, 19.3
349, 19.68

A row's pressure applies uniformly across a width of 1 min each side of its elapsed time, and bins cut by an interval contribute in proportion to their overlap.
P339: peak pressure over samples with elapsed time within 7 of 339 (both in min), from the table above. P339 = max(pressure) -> 19.68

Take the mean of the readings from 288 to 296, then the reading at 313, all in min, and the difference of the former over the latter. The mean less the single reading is 0.2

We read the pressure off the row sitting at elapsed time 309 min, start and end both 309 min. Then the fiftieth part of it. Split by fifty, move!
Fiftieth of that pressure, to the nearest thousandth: 0.367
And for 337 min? 0.382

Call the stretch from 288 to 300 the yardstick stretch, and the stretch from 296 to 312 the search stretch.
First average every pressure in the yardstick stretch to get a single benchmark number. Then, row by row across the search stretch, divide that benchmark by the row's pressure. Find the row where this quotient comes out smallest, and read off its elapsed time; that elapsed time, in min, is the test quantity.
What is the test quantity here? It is 299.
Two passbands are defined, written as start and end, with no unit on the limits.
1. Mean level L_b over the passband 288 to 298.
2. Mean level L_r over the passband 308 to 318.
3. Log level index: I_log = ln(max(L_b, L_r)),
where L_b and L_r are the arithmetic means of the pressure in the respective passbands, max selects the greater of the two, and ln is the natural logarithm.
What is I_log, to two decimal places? 2.94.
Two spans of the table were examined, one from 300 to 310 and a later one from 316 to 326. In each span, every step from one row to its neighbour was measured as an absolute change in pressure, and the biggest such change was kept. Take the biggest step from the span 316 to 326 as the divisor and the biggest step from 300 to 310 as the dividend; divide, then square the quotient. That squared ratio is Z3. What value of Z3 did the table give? 0.1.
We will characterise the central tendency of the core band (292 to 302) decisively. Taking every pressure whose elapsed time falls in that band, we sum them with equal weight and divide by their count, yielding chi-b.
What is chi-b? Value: 19.1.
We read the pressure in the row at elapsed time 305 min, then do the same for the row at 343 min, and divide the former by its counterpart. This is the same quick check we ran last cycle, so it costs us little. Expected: 0.98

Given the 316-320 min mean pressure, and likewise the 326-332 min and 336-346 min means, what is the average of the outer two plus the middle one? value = 38.2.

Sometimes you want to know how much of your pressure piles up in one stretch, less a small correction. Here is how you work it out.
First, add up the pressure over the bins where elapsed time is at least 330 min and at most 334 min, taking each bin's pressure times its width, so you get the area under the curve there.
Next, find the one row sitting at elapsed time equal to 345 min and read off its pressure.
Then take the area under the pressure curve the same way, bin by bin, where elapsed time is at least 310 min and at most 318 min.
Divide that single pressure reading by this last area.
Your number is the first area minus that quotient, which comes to 78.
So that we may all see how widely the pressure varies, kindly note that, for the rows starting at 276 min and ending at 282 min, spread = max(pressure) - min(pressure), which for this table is 0.1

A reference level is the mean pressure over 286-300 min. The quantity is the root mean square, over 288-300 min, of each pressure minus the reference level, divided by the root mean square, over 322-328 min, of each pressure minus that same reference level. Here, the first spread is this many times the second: 2.6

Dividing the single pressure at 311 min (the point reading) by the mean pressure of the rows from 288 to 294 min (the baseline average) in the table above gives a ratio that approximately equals 0.97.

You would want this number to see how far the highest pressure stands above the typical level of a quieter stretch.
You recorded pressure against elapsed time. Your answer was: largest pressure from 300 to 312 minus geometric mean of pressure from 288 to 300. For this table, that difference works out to -0.62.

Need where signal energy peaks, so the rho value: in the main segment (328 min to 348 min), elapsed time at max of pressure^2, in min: 335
